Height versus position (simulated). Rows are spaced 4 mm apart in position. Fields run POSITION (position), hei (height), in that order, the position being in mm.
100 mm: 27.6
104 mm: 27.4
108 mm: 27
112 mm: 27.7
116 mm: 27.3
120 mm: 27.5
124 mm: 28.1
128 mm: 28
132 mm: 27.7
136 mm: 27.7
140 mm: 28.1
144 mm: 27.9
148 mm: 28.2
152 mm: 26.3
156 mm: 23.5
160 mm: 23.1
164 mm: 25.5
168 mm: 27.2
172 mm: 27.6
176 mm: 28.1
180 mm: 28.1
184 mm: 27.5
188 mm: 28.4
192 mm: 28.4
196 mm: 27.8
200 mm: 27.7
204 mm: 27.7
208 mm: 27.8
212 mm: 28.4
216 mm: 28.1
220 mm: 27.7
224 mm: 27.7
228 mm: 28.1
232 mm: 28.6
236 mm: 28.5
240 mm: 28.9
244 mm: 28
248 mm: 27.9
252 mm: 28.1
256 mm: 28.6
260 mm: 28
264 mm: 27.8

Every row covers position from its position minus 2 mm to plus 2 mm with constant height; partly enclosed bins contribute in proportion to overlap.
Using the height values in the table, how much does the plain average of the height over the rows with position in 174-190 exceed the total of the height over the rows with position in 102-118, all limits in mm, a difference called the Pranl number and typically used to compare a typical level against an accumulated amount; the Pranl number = -81.4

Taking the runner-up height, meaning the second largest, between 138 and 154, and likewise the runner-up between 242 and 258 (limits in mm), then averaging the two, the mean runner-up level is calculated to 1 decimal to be 28.1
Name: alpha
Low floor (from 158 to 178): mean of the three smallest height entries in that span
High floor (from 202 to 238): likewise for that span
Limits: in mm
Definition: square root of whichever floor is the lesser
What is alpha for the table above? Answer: 5.03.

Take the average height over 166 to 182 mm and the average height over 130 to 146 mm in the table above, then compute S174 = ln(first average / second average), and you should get -0.004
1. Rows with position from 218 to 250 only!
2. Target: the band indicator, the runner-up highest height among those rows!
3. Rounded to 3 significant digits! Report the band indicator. 28.6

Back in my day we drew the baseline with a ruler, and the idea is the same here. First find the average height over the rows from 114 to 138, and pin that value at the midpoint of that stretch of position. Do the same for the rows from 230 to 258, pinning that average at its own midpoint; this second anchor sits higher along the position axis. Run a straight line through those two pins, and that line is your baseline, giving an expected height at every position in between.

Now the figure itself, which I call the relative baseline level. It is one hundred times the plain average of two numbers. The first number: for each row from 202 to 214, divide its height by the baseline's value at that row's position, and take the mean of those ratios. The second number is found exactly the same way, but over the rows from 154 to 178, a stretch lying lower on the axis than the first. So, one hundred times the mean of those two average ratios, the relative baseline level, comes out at 96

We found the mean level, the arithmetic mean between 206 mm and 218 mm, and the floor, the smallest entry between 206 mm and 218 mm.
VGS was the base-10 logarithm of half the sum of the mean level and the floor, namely 1.446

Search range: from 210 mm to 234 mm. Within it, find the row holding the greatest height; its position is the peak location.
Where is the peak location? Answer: 232 mm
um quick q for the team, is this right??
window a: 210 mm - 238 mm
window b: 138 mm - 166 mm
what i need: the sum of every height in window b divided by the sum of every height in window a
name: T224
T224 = 0.926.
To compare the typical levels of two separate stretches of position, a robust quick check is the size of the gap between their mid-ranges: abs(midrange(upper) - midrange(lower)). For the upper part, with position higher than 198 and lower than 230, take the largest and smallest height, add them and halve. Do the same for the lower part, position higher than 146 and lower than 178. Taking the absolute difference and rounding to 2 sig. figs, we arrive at 2.4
